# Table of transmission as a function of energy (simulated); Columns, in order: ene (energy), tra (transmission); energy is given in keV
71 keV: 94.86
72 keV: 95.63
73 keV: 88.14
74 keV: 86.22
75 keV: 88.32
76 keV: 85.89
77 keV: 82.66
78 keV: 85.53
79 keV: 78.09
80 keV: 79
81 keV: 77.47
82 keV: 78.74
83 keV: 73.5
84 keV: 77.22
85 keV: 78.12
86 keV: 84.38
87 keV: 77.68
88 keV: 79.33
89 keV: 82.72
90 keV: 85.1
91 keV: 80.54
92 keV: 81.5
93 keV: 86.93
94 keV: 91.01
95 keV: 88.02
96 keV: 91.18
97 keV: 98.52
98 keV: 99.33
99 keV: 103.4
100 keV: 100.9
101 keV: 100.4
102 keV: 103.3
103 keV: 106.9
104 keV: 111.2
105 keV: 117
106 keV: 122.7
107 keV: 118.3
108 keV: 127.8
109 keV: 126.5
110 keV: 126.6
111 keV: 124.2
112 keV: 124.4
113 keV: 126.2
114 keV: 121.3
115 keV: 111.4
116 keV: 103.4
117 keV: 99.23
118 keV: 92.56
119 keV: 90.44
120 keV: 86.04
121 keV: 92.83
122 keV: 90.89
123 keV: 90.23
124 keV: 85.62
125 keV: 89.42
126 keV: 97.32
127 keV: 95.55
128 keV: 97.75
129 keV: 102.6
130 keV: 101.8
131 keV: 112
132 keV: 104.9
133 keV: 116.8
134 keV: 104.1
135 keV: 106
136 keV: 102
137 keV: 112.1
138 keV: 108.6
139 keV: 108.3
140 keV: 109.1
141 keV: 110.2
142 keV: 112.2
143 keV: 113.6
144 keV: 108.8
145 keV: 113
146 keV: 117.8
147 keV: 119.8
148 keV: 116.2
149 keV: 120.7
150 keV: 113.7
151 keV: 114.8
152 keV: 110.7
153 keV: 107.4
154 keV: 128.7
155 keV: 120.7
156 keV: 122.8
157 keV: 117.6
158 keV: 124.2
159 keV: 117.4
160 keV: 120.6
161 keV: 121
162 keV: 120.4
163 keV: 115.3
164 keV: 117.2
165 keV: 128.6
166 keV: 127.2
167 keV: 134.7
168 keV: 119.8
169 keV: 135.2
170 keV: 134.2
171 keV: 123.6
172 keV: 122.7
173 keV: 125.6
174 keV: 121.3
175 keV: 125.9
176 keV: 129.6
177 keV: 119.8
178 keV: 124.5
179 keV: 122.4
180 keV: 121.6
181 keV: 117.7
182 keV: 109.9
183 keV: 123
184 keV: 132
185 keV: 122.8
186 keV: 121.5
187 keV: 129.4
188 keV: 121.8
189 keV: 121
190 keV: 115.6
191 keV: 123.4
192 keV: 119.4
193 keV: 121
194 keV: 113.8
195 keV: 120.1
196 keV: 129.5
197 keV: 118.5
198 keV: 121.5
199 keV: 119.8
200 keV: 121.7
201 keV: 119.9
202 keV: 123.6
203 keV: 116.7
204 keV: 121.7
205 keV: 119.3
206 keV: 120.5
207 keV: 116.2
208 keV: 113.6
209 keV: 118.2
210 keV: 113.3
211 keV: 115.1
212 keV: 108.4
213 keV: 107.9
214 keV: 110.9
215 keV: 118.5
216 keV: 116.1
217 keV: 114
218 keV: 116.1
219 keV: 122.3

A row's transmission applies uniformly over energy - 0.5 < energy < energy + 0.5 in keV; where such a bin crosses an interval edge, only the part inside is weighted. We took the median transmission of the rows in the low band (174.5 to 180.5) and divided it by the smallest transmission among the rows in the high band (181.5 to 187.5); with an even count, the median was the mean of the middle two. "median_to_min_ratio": 1.12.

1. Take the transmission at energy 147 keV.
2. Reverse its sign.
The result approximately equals -120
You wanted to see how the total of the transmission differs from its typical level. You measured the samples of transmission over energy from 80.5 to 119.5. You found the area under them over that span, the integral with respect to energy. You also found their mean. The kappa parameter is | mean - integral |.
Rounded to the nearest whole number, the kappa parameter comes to 3770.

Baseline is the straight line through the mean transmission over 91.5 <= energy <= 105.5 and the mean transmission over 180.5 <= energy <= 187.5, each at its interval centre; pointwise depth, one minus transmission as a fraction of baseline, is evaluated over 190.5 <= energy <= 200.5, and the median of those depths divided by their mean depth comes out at 1.1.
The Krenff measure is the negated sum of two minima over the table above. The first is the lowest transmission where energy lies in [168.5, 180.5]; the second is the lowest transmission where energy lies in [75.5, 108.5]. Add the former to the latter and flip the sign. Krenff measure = -193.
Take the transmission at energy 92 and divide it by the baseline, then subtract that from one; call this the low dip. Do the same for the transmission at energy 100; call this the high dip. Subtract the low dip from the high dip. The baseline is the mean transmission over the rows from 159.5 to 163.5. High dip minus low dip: -0.163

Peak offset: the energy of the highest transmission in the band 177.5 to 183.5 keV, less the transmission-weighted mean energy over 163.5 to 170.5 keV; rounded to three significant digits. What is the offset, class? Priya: 10.9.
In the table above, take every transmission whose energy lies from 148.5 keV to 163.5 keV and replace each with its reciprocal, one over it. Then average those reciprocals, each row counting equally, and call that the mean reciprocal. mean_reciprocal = 0.0085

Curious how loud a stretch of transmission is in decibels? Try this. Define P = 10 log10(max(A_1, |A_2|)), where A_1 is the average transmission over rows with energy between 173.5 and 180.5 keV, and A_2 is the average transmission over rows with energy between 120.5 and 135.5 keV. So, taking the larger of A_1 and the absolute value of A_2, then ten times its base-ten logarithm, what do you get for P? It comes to 20.92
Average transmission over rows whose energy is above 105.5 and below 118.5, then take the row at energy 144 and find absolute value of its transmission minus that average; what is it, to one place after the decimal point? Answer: 8.5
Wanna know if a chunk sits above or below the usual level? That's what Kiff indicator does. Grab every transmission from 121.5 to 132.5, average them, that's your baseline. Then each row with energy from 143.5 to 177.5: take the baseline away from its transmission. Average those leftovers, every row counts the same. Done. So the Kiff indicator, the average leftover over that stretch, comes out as 24.0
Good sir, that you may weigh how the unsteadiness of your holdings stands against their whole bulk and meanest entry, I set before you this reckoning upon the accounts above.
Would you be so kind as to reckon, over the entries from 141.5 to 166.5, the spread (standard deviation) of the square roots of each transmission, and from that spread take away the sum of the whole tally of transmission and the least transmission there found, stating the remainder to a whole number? -3058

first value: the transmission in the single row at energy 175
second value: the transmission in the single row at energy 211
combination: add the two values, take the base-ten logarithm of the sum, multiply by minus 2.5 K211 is -5.96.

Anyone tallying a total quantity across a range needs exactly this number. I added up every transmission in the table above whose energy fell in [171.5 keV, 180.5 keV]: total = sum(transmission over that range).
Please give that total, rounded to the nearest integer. 1113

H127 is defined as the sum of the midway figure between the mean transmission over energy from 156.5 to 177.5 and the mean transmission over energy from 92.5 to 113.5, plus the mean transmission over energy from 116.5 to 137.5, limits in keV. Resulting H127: 215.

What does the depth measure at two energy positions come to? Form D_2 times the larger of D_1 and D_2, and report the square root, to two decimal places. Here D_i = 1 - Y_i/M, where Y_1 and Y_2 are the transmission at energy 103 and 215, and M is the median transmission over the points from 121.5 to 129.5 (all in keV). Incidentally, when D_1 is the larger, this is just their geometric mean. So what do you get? 0.20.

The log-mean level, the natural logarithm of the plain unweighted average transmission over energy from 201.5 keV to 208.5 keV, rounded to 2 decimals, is 4.78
